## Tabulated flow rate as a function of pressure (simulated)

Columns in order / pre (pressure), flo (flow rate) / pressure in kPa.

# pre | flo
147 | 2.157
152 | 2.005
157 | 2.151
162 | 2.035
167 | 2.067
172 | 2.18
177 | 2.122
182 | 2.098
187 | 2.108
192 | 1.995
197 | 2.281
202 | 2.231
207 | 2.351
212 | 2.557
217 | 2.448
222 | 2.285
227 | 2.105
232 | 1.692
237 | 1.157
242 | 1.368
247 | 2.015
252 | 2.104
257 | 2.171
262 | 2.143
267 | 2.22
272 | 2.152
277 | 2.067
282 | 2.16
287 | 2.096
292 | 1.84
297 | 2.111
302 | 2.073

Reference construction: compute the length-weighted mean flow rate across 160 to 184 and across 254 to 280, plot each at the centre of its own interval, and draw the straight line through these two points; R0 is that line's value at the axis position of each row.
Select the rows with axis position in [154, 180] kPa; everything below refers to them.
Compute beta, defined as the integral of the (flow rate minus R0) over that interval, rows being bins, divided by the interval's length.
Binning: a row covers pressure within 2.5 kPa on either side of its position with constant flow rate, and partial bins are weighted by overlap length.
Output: 0.01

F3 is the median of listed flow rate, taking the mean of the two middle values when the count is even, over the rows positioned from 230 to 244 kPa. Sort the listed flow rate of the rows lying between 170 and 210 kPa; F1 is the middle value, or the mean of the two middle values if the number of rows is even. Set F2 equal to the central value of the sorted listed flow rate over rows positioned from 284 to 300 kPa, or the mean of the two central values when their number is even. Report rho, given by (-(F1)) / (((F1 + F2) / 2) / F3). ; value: -1.39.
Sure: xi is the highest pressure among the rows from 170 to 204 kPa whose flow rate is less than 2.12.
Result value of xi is 192 kPa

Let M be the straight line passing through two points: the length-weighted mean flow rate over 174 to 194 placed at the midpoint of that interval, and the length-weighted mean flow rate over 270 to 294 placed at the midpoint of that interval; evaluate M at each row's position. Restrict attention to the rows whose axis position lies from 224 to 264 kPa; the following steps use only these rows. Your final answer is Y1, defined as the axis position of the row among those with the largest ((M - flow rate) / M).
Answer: 237 kPa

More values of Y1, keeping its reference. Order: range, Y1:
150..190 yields 152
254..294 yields 292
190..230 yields 192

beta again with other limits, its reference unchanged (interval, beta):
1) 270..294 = -0.09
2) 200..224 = 0.26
